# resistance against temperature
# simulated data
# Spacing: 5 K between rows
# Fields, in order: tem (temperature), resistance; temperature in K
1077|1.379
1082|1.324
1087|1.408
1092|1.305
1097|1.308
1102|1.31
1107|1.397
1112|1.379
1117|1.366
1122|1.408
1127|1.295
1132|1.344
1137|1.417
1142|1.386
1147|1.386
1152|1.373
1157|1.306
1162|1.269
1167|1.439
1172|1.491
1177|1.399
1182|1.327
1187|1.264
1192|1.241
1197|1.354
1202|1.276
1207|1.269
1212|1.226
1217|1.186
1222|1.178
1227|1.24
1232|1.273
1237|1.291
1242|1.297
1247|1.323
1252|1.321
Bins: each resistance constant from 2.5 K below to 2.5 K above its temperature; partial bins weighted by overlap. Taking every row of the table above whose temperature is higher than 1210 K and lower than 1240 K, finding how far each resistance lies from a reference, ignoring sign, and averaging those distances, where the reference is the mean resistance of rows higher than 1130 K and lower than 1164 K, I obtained 0.12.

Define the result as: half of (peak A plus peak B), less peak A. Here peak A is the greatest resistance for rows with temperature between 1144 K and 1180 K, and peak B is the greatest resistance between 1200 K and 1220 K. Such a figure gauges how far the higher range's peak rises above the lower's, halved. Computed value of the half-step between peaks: -0.11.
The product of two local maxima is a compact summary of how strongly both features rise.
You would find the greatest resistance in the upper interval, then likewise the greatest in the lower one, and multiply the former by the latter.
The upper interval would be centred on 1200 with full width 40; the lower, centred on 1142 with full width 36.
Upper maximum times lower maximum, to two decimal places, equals 1.92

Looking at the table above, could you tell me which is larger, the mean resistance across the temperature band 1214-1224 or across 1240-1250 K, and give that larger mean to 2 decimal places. 1.31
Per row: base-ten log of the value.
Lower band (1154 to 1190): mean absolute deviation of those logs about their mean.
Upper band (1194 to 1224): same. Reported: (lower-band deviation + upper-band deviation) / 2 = 0.021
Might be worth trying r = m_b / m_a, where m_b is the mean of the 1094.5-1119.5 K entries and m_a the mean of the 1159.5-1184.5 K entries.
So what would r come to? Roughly 0.98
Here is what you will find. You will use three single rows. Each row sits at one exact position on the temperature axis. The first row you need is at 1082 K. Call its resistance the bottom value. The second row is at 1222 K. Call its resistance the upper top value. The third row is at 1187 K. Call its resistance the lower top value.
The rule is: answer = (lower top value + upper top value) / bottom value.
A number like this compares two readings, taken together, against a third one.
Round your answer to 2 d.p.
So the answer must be 1.84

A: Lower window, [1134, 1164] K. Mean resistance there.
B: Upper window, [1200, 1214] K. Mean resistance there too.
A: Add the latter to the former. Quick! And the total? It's 2.61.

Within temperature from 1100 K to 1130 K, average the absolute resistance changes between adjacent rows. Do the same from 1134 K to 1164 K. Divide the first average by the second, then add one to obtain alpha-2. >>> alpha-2 2.8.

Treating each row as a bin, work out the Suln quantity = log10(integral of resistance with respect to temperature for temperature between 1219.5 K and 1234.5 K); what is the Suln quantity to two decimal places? 1.27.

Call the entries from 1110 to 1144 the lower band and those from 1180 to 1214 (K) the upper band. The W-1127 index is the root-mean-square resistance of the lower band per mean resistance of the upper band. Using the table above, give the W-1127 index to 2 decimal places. 1.07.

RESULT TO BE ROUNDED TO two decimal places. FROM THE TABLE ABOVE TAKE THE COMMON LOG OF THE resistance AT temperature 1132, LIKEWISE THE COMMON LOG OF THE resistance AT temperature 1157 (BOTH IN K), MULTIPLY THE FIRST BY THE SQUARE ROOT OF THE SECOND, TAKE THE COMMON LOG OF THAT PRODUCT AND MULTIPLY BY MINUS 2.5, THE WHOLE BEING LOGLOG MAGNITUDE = 3.40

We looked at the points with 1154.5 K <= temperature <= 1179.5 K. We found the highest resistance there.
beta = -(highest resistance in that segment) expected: -1.49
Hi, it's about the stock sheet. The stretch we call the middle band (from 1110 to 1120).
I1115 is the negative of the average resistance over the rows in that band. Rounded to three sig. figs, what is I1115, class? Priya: -1.37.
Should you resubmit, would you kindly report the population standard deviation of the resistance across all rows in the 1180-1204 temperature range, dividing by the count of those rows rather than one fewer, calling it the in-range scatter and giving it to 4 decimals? 0.0417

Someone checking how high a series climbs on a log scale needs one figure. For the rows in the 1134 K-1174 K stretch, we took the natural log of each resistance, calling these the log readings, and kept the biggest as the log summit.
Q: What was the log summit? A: 0.40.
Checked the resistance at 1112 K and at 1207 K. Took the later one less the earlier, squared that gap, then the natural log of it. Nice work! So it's -4.4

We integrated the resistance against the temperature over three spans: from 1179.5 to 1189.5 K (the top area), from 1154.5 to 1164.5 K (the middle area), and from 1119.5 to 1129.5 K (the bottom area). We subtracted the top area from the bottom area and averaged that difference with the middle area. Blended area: 6.72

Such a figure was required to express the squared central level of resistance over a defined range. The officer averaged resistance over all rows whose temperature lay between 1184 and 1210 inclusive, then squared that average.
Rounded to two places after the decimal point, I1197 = 1.64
